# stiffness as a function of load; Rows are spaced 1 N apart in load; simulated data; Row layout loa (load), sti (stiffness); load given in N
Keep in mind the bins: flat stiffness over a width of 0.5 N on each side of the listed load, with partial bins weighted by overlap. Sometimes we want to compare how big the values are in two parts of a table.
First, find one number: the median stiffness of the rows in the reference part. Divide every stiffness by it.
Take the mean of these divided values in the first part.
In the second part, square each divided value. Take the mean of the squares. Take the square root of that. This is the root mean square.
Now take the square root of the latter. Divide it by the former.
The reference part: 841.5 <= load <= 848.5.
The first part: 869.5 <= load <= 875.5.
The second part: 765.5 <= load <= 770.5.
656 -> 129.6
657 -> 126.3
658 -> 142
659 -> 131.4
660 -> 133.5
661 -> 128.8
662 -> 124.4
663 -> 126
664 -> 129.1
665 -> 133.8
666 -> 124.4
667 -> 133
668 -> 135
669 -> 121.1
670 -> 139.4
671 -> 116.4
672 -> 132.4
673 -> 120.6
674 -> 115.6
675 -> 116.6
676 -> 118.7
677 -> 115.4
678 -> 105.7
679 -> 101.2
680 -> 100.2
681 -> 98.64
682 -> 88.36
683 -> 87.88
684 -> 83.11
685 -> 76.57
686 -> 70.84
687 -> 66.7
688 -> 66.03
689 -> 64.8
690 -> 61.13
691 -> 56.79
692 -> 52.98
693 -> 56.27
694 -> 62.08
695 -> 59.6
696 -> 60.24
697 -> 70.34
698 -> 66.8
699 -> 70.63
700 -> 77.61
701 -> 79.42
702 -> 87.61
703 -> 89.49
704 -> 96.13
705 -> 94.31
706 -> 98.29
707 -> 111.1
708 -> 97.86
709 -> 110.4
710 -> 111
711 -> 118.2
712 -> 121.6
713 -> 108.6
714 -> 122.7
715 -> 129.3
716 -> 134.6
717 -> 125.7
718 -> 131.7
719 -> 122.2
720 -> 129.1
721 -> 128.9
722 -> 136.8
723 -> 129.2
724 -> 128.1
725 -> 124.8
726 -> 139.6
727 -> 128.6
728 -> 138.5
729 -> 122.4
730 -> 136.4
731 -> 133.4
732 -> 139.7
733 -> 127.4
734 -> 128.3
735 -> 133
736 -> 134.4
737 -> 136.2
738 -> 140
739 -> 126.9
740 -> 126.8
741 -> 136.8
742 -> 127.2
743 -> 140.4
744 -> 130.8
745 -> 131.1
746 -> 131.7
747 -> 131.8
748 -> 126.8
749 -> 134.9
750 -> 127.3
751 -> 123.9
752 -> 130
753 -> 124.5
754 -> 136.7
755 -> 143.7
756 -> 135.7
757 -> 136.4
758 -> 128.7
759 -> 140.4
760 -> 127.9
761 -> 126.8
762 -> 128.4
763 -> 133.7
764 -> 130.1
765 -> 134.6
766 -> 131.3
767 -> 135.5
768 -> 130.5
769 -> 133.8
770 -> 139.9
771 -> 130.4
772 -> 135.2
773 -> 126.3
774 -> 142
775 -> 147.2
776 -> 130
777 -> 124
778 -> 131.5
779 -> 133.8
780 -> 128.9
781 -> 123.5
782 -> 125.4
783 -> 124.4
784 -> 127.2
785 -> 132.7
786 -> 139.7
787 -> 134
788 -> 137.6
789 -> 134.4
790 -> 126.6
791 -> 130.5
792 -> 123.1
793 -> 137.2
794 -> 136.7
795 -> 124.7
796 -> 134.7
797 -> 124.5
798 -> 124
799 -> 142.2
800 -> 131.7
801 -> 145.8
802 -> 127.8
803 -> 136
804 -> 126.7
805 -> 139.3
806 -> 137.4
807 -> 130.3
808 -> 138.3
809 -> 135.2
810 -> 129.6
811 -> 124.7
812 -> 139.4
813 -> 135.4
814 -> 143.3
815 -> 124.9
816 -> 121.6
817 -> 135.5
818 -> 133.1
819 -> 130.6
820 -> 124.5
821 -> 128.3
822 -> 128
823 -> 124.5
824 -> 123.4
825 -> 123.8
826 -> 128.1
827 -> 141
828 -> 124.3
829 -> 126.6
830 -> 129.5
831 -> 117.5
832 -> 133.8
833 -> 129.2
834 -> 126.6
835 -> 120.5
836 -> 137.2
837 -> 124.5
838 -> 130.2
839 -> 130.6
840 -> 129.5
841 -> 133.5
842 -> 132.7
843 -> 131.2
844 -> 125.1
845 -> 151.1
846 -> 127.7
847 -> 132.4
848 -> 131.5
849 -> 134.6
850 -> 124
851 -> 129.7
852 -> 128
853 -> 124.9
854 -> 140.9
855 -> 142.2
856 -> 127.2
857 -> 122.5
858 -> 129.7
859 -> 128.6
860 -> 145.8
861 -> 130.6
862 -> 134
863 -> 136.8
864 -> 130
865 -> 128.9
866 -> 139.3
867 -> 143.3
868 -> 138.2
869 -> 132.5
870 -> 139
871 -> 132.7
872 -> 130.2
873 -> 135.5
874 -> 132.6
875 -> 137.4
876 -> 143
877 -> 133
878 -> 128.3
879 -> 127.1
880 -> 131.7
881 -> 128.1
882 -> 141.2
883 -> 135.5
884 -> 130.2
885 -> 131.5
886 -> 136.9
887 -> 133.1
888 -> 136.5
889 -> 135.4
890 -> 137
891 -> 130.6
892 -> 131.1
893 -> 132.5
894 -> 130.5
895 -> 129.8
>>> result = 0.99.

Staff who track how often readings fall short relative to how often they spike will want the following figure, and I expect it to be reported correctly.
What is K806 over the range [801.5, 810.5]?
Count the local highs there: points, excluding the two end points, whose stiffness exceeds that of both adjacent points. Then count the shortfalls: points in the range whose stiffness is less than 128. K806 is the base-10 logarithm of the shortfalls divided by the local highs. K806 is -0.2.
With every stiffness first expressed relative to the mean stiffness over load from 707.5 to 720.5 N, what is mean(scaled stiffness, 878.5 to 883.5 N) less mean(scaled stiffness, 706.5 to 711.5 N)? 0.19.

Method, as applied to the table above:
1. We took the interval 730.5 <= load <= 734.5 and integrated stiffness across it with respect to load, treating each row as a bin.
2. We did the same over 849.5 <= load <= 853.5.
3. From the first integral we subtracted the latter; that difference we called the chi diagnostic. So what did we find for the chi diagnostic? 22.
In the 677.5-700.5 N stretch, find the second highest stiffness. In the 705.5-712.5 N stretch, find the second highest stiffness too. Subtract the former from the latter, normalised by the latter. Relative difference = 0.14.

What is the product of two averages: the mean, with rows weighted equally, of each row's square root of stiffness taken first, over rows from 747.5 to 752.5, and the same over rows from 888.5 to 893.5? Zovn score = 131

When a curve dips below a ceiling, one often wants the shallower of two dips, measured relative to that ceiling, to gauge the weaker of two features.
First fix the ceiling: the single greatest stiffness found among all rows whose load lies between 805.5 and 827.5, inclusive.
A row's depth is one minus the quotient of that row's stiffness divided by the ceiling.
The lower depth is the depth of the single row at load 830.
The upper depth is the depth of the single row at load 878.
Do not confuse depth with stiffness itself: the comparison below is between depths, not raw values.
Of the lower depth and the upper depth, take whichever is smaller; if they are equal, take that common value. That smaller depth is 0.10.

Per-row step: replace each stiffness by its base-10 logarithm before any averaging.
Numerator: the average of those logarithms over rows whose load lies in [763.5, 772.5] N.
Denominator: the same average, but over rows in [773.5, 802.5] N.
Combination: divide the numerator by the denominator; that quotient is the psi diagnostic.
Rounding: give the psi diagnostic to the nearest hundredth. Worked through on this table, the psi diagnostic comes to 1.00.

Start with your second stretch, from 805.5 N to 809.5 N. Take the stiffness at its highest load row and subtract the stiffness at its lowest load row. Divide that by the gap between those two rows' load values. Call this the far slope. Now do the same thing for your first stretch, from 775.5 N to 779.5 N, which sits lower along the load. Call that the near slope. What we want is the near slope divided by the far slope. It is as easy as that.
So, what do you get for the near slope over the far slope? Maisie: -1.7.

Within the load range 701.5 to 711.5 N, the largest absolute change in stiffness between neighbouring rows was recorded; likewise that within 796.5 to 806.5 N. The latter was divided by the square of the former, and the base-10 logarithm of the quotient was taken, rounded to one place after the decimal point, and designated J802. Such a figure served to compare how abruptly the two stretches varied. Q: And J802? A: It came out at -1.0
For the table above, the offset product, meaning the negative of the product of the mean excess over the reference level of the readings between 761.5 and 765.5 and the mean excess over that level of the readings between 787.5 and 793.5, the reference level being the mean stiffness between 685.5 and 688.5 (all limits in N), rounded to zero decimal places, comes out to -4067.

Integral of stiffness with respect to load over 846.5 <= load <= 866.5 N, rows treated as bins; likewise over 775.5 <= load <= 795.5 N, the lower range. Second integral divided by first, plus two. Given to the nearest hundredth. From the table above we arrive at 2.99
